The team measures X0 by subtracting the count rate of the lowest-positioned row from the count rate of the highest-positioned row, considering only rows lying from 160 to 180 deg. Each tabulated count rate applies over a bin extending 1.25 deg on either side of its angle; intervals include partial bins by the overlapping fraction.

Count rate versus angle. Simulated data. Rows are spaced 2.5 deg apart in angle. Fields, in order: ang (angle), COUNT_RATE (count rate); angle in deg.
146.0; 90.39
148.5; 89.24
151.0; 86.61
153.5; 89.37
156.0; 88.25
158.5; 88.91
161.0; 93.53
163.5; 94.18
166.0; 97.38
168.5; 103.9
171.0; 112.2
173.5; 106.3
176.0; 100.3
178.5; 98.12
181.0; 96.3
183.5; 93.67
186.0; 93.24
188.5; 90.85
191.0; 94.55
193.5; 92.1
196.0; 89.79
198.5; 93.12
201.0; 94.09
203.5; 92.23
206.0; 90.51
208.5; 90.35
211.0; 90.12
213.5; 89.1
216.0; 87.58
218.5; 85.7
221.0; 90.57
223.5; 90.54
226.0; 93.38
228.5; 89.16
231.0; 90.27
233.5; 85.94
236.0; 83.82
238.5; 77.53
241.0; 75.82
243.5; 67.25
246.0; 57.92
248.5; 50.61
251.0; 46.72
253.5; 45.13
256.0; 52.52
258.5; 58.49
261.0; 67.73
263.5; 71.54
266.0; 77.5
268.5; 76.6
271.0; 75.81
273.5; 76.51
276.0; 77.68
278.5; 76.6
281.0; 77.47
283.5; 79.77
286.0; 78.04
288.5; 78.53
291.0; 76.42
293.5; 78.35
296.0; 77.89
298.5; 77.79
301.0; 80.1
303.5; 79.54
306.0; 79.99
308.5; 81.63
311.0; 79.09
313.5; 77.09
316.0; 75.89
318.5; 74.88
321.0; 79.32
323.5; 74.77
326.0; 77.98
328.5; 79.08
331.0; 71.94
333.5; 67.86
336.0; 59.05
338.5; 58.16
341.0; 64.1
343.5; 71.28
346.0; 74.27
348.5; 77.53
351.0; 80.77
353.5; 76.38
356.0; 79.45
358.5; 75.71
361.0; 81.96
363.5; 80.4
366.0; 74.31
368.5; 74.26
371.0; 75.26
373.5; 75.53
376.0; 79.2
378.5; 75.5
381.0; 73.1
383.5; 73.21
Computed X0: 5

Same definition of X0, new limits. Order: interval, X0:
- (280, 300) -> 0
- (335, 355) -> 17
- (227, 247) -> -31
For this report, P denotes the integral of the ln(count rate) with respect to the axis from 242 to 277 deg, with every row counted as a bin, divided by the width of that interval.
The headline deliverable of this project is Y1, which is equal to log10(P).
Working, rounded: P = 4.15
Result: 0.618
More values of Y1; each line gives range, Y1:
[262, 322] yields 0.639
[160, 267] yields 0.645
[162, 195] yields 0.661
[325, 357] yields 0.631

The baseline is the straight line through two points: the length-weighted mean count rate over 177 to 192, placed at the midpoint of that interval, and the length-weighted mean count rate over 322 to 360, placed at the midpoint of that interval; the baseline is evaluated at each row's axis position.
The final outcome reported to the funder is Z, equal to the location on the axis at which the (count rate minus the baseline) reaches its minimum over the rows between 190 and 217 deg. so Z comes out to 196.0 deg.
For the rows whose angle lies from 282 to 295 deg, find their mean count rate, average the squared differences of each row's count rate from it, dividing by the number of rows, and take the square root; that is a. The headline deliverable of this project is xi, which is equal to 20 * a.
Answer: 22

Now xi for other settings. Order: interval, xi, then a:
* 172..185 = 86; 4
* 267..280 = 12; 1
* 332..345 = 101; 5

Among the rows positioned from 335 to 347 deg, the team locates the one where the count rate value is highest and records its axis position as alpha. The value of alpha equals 346.0 deg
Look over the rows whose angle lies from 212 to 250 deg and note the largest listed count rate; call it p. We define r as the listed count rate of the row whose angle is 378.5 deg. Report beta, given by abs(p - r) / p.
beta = 0.19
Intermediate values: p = 93.38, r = 75.5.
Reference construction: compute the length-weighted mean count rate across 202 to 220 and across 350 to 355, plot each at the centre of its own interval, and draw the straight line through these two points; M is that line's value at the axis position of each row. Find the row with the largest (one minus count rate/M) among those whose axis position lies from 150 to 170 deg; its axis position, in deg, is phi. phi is 151.0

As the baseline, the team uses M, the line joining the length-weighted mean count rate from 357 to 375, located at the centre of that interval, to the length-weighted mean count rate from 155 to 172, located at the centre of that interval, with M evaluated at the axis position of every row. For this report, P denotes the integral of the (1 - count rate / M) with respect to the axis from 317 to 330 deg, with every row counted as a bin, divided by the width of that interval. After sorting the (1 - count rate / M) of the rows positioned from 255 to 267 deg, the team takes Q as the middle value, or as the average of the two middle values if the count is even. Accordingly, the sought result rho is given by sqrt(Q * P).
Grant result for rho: 0.10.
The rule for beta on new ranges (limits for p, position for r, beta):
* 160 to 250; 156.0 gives 0.21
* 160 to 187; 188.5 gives 0.19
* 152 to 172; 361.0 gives 0.27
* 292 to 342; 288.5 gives 0.04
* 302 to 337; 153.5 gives 0.09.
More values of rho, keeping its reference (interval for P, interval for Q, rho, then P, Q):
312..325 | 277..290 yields 0.07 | 0.06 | 0.08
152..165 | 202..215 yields 0.04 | 0.07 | 0.02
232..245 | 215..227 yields 0.03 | 0.13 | 0.01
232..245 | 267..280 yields 0.12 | 0.13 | 0.11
